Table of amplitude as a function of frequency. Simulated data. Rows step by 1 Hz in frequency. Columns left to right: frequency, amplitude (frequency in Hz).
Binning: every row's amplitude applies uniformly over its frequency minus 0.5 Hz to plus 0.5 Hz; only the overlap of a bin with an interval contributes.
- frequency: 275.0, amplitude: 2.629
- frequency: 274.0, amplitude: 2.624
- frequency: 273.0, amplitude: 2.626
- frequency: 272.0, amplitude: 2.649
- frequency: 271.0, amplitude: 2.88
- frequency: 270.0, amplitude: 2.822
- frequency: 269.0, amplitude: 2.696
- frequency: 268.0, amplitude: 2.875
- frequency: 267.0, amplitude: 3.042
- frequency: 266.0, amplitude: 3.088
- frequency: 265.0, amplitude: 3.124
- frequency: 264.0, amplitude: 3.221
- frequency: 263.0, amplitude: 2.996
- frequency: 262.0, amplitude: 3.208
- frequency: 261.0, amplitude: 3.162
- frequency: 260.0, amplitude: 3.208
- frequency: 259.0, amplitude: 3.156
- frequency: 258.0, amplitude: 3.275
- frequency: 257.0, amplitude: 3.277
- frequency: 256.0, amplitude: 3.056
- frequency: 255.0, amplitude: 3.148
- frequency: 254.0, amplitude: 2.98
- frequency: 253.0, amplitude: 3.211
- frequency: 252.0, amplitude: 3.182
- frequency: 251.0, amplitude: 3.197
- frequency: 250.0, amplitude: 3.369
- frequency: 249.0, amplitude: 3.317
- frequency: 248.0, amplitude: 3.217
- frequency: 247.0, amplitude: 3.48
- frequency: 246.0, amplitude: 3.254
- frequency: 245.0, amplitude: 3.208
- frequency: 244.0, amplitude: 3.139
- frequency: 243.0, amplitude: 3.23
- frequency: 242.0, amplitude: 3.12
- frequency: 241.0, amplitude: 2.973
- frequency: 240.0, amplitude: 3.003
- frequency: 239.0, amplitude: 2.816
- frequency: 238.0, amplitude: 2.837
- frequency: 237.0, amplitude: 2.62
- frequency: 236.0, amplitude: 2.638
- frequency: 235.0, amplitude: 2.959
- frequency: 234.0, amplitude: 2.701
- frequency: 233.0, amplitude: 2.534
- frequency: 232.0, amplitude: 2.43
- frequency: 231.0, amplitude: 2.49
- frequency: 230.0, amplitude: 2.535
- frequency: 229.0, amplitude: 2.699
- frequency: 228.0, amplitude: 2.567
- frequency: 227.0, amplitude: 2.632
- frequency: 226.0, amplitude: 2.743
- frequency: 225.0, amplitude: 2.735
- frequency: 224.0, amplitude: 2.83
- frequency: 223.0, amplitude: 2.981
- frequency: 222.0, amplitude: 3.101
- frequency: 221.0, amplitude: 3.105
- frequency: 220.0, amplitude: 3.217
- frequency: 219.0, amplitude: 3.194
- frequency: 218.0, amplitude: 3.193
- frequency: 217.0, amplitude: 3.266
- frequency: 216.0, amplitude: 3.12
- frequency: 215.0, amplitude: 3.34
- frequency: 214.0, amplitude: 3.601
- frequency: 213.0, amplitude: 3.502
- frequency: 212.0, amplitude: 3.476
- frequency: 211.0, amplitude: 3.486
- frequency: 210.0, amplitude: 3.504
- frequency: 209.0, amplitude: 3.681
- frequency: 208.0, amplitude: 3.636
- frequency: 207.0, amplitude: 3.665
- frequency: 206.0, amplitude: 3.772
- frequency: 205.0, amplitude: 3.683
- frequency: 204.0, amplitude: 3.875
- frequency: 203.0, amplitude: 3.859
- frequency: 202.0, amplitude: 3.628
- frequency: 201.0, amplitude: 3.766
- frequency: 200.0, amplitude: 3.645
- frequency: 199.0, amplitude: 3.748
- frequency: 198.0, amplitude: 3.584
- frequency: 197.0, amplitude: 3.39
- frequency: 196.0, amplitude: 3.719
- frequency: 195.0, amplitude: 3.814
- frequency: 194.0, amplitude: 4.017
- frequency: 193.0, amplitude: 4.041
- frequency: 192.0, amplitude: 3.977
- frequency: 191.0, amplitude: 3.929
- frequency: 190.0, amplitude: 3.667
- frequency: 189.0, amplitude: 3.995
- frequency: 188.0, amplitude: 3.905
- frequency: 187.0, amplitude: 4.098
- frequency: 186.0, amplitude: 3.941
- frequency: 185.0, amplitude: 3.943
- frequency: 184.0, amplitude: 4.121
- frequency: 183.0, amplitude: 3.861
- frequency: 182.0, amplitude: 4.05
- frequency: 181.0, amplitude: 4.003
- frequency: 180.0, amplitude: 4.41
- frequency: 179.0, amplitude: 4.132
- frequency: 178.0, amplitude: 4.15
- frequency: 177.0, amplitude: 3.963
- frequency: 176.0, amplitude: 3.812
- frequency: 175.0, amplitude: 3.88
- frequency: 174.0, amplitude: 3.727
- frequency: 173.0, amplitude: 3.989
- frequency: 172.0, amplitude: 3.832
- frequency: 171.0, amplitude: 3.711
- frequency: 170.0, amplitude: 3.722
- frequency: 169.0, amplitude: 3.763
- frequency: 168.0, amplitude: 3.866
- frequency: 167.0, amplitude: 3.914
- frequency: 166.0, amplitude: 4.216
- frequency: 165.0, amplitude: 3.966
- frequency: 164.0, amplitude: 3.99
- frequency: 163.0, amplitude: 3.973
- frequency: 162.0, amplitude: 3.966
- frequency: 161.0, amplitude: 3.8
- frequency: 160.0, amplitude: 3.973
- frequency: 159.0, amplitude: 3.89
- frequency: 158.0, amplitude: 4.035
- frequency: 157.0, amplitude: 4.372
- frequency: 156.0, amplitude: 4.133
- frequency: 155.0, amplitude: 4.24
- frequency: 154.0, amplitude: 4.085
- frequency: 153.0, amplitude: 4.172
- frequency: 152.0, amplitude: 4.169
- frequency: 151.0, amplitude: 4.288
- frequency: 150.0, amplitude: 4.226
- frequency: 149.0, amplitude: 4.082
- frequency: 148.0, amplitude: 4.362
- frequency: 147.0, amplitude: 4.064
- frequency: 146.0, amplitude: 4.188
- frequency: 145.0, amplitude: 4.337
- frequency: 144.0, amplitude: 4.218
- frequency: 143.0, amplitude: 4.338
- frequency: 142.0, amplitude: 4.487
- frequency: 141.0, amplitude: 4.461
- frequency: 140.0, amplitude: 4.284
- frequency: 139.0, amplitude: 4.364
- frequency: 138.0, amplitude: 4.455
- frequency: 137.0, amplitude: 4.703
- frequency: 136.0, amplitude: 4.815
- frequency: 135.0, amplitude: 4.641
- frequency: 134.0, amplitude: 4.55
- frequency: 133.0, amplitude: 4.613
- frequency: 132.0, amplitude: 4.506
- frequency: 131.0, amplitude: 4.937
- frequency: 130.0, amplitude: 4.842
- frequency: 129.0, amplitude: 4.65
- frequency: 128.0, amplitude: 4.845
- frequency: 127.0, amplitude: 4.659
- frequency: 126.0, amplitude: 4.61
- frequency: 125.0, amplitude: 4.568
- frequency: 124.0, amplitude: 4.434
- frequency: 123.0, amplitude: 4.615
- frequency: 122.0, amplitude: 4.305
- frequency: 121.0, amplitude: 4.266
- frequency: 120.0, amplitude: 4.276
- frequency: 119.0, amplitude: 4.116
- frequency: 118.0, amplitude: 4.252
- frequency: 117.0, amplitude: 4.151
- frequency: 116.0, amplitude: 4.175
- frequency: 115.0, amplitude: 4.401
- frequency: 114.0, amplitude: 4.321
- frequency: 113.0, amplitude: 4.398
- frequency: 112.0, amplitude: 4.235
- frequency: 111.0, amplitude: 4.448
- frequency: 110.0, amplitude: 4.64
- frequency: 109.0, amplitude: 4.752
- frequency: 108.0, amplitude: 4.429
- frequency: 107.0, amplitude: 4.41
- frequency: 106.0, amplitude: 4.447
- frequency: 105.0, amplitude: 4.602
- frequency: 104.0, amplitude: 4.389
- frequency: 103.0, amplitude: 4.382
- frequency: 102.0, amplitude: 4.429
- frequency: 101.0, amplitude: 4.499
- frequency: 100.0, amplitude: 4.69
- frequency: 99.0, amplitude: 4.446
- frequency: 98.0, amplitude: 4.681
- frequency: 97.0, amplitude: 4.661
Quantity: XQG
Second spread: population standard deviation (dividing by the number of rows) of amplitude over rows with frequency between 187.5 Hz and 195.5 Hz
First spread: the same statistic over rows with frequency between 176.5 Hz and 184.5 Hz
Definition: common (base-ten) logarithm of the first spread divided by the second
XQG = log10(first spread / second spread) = 0.12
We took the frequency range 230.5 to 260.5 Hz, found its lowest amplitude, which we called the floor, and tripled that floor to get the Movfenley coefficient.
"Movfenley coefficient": 7.3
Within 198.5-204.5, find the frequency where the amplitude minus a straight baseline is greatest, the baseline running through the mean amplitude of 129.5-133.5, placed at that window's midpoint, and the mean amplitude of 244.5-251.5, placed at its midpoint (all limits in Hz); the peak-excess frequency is 204.0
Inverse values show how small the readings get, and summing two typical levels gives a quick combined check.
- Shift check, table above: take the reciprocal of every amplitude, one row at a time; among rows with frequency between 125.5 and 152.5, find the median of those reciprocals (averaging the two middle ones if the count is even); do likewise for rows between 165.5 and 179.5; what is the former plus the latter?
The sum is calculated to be 0.48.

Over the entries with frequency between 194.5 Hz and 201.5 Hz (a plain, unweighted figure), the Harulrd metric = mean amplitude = 3.7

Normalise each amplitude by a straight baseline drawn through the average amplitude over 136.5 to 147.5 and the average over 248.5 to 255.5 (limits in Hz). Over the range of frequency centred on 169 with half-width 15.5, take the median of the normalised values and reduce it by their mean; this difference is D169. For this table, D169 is -0.013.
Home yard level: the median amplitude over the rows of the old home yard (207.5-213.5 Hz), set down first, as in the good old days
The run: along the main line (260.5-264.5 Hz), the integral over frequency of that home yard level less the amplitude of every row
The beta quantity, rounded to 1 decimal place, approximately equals 1.4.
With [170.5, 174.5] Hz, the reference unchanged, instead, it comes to -1.2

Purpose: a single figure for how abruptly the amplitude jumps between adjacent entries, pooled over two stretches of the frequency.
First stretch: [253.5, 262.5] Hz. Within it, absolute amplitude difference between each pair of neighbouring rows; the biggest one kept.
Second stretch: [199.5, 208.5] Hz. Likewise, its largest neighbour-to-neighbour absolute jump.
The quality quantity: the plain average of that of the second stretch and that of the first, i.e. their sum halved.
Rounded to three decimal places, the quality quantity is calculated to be 0.226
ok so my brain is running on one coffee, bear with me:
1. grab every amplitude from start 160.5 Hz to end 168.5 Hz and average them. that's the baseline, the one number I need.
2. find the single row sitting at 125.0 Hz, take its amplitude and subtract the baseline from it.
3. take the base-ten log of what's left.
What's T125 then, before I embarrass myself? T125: -0.2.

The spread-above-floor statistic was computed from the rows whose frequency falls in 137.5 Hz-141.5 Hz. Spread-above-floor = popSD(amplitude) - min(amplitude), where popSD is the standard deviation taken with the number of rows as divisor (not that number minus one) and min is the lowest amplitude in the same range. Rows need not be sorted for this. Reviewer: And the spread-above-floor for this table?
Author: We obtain -4.2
